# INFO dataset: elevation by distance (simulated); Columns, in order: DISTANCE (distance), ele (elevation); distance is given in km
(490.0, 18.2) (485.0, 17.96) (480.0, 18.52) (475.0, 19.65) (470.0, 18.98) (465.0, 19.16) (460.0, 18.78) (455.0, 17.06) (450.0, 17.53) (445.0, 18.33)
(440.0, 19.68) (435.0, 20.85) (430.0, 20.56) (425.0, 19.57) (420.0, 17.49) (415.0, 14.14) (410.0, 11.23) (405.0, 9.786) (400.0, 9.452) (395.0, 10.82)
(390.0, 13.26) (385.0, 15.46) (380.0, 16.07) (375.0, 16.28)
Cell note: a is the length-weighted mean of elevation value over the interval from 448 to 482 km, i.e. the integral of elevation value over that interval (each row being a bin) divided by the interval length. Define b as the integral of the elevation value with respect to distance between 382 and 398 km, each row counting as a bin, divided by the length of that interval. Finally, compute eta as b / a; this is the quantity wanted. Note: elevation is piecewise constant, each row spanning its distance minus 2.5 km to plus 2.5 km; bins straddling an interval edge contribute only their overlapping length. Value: 0.7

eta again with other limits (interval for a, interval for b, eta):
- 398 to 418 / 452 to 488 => 1.6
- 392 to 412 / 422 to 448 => 1.9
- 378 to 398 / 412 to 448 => 1.3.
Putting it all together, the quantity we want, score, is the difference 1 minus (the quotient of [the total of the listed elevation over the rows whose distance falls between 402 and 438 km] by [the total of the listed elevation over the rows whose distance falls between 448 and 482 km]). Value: 0.1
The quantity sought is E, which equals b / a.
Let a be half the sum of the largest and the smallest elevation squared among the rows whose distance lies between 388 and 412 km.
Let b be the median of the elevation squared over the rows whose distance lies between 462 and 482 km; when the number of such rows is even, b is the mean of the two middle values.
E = 2.74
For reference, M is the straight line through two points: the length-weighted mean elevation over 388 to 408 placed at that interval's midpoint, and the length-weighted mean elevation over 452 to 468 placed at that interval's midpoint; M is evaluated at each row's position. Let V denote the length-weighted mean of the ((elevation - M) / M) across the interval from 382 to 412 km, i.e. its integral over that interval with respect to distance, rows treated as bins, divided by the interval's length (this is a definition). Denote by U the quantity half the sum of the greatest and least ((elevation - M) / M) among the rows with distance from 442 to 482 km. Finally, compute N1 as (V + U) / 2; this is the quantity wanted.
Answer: 0.066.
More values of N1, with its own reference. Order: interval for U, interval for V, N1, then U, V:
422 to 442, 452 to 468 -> 0.160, 0.32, 0.00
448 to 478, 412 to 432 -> 0.140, -0.01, 0.29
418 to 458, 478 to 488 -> 0.022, 0.18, -0.14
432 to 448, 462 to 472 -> 0.116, 0.24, -0.01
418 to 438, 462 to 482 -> 0.158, 0.35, -0.03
